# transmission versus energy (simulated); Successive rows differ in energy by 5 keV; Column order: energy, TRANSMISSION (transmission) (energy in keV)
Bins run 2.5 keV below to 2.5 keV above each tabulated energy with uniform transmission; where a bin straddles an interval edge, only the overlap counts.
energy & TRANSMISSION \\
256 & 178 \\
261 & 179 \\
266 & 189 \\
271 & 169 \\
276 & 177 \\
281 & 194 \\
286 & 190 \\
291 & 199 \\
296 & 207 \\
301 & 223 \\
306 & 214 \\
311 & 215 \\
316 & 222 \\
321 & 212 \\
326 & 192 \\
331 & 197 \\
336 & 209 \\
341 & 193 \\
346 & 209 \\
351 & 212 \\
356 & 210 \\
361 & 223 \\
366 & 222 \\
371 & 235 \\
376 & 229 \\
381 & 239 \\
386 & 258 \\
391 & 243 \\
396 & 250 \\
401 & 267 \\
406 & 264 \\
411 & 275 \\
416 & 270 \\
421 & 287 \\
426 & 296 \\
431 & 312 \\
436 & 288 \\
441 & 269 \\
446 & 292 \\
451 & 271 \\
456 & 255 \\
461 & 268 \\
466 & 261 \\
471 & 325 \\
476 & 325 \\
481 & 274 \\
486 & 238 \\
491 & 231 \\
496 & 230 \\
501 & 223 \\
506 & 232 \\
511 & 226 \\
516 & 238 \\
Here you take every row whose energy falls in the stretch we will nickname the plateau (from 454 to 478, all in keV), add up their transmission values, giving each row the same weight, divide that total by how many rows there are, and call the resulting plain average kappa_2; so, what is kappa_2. 287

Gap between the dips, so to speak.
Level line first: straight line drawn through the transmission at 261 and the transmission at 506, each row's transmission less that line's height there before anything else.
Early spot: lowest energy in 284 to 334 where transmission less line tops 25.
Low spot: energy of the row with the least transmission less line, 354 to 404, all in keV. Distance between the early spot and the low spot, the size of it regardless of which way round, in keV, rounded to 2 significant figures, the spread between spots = 55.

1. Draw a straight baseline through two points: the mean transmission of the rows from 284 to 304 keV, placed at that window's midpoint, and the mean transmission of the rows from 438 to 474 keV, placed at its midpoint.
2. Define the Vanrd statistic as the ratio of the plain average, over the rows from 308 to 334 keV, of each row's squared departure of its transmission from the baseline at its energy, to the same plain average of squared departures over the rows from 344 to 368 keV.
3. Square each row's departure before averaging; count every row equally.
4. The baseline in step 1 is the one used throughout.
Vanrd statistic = 0.9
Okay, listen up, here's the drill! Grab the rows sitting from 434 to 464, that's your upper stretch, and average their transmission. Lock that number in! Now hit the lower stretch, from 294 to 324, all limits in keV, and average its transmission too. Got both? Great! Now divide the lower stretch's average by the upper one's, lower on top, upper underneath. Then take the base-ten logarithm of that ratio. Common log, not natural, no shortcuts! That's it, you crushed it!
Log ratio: -0.10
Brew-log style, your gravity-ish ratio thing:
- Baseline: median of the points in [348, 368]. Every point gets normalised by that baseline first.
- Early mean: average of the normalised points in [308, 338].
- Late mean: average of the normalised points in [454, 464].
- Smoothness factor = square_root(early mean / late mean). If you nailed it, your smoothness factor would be 0.89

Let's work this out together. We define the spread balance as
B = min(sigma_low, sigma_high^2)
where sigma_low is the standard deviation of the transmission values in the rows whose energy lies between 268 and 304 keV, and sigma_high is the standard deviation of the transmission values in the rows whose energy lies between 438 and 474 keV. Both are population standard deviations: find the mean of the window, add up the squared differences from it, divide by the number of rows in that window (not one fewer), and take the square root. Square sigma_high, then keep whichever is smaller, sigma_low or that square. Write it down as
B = 16.8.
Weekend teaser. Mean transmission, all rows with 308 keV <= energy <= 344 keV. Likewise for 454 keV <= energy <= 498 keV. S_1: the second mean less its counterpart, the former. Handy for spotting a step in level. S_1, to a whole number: 62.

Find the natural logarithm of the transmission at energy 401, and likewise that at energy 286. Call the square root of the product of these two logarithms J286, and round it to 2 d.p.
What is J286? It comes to 5.41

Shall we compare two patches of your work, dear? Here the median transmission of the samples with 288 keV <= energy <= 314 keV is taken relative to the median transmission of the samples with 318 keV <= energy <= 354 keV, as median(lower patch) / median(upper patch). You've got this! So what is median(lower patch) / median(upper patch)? 1.02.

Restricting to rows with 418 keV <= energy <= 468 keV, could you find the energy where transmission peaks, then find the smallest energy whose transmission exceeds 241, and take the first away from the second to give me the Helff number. -10 keV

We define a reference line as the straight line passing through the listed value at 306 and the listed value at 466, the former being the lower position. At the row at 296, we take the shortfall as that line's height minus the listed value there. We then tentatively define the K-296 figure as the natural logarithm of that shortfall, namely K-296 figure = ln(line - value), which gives 1.4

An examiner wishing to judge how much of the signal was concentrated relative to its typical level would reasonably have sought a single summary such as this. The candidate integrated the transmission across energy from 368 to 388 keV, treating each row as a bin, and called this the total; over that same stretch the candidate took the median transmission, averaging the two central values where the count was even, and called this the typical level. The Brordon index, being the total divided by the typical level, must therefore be 20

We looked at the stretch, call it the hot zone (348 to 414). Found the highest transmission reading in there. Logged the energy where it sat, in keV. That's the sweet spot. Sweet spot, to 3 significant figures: 411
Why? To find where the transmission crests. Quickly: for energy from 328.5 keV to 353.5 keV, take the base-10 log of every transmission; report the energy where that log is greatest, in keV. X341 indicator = 351 keV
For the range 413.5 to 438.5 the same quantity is 431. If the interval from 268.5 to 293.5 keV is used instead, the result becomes 291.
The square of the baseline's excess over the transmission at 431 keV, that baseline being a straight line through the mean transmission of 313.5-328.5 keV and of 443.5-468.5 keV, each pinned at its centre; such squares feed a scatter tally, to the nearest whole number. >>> 2899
